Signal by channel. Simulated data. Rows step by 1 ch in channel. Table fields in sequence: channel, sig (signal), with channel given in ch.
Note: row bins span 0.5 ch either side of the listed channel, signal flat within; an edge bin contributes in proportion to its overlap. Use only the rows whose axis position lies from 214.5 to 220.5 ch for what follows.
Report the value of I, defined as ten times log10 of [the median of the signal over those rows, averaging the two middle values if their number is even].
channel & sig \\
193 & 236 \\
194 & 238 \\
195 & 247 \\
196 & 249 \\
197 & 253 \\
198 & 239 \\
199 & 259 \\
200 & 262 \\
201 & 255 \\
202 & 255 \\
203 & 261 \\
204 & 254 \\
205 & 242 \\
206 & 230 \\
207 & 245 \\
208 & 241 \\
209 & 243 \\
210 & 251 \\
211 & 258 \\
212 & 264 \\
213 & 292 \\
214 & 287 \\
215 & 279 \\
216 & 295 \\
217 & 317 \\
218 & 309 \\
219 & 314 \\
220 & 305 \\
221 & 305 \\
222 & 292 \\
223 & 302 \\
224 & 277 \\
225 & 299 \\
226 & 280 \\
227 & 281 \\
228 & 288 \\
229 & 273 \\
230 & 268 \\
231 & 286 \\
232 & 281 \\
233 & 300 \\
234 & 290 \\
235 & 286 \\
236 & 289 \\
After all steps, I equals 24.9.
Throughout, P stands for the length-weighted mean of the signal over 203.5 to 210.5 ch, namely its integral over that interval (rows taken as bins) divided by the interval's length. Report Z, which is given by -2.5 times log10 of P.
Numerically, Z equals -5.97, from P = 244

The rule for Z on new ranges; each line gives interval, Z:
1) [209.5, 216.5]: -6.10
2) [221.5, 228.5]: -6.15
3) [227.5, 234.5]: -6.13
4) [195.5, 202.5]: -6.01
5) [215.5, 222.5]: -6.21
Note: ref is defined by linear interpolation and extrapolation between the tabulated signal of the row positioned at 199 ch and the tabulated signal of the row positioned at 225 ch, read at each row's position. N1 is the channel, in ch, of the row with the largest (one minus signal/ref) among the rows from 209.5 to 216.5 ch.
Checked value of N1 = 210 ch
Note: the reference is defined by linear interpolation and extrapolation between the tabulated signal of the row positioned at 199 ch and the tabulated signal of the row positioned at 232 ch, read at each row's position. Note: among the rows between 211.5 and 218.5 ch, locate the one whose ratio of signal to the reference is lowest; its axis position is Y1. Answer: 212 ch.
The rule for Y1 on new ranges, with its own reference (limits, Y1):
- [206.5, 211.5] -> 208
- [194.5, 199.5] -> 198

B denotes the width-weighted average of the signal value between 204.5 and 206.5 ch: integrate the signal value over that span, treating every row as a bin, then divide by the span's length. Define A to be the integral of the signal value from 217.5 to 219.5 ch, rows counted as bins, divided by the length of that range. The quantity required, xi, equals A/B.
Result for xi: 1.32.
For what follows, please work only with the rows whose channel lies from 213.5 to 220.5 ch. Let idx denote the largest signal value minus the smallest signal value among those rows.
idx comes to 38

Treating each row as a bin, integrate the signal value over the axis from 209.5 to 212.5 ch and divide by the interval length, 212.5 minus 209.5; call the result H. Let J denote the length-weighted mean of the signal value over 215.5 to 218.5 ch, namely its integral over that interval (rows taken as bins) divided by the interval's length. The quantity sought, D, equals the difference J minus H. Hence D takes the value 49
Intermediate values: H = 258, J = 307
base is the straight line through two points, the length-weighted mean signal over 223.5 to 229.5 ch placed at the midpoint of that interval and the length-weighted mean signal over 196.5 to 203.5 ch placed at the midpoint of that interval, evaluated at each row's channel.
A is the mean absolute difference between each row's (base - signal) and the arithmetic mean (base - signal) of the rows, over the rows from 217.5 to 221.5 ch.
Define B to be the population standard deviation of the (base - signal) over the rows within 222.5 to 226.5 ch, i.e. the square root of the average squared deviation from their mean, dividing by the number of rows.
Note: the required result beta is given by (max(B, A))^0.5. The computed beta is 3.42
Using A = 4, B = 11.7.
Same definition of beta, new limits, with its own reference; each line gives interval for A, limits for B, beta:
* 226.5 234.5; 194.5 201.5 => 2.63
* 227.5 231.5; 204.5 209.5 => 2.87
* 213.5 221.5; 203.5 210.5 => 2.97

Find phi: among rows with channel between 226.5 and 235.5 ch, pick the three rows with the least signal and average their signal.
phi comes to 274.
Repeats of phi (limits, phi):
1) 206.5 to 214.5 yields 243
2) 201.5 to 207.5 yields 239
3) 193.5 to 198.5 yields 241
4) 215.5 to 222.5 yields 297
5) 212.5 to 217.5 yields 286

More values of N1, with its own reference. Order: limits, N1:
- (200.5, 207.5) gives 206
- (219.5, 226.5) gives 224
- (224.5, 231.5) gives 230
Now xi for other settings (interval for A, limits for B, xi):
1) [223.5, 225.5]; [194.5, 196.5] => 1.16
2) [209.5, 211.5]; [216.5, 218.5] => 0.81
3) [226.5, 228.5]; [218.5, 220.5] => 0.92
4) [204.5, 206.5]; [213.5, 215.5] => 0.83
